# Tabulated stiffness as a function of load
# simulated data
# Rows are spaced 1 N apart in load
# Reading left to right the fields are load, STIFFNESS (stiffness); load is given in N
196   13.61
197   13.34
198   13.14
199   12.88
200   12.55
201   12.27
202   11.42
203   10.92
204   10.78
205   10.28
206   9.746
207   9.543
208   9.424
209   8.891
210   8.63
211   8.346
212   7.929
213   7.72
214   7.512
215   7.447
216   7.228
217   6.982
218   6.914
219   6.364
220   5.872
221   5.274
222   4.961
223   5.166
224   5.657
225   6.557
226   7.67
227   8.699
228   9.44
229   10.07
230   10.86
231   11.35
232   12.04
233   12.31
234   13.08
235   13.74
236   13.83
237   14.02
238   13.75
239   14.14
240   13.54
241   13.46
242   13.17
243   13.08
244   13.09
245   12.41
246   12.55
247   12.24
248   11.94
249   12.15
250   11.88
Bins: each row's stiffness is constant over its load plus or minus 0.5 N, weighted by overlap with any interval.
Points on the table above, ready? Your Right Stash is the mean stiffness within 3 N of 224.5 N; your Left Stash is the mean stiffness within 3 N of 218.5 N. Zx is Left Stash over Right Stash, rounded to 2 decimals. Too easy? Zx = 1.00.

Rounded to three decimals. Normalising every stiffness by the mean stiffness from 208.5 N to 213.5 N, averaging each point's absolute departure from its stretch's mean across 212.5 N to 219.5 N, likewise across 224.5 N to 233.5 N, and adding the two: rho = 0.235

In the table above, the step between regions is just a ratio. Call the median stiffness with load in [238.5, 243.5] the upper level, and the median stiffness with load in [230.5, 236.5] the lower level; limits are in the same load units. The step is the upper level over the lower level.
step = 1.1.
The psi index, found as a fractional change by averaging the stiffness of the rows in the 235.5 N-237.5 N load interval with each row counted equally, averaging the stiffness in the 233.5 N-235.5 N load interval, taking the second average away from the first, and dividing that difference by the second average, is 0.0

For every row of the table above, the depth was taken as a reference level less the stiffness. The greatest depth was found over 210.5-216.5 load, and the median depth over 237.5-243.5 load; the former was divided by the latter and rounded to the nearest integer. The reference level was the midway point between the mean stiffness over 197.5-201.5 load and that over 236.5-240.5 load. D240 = -28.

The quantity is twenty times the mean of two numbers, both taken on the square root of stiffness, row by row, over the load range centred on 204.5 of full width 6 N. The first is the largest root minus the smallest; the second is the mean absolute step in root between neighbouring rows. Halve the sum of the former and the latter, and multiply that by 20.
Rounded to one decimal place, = 3.5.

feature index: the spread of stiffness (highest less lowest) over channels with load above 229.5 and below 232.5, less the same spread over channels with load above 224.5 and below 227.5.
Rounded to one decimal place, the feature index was -1.0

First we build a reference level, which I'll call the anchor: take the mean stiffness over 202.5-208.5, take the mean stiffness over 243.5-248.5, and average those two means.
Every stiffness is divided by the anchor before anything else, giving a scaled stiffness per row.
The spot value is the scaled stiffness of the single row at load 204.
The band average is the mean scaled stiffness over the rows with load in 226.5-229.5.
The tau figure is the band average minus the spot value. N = -0.12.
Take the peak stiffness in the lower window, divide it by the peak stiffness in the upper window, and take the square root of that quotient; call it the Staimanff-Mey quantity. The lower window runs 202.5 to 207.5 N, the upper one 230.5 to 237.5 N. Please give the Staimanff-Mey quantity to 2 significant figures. 0.88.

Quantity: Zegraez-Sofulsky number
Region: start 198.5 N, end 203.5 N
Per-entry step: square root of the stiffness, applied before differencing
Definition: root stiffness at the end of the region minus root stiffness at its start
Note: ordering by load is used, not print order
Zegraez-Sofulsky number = -0.3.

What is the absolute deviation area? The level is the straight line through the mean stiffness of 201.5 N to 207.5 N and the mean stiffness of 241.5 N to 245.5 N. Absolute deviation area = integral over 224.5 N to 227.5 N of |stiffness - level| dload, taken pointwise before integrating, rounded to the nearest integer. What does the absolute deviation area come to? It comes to 13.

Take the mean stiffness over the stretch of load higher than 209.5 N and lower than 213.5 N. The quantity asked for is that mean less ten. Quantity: -2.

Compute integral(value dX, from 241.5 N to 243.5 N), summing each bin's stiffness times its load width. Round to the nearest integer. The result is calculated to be 26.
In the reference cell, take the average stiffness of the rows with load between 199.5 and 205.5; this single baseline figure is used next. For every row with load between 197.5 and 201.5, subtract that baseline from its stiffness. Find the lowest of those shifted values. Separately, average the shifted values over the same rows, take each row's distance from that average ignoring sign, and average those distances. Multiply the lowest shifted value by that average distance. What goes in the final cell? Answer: 0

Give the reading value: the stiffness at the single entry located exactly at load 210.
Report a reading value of 8.63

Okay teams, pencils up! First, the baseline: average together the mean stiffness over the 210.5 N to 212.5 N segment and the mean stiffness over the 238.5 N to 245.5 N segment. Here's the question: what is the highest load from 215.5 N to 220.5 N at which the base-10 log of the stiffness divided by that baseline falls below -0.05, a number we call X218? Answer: 220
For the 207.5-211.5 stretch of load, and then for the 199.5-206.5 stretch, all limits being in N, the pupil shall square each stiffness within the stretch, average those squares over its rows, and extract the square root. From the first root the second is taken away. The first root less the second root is -2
